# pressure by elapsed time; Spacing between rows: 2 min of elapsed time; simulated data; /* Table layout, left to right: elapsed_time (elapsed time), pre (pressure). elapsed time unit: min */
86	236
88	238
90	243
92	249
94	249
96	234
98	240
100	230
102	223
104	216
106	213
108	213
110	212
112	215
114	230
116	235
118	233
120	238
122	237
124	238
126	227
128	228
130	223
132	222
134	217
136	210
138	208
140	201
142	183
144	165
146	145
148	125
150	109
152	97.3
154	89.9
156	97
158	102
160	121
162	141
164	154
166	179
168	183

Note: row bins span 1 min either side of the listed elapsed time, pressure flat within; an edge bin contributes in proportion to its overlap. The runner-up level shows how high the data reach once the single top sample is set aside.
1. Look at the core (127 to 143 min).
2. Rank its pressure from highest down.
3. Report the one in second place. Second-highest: 223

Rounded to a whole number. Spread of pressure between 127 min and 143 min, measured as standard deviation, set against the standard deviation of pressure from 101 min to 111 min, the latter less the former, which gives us -10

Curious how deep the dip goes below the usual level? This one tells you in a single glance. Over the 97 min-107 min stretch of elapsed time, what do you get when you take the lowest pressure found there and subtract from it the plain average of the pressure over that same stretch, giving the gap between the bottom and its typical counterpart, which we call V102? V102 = -11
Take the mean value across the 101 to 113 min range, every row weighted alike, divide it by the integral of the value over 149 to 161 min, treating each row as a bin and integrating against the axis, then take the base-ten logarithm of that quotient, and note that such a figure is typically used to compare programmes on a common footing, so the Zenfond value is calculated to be -0.76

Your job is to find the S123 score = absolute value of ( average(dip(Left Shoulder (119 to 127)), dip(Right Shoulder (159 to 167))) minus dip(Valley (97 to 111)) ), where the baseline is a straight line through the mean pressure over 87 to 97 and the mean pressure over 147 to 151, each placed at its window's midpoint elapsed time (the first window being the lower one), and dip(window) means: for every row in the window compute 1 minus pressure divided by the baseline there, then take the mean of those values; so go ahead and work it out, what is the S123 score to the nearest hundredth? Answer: 0.53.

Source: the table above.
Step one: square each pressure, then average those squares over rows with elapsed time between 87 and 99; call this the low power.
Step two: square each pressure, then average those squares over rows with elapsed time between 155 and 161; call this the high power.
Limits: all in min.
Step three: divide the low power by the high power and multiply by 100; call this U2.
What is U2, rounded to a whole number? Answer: 511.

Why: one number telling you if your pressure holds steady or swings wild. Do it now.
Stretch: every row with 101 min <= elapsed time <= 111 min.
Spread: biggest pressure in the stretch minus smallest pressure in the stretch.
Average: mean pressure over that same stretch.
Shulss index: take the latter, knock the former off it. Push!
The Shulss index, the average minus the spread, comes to 204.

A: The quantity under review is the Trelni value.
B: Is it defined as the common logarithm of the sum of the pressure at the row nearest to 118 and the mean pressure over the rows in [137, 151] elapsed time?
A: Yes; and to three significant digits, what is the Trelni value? 2.60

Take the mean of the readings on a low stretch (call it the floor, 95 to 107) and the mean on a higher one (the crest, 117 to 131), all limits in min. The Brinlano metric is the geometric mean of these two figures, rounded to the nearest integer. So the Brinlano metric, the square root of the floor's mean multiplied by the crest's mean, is 229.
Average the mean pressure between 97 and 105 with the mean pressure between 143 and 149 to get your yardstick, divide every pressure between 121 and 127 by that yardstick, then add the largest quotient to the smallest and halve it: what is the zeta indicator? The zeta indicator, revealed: 1.25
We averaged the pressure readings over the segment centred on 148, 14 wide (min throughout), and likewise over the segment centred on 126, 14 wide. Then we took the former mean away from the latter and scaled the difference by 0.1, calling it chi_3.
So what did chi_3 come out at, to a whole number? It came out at 10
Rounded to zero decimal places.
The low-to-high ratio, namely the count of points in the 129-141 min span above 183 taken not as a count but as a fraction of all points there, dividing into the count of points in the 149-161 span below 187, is 6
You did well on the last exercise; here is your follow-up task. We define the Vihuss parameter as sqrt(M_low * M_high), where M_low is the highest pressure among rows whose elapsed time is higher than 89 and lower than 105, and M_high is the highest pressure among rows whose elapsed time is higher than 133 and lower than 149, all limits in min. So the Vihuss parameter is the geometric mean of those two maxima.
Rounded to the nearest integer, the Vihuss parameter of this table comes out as 232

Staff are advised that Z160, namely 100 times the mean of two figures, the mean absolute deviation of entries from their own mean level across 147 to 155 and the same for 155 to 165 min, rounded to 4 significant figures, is 1565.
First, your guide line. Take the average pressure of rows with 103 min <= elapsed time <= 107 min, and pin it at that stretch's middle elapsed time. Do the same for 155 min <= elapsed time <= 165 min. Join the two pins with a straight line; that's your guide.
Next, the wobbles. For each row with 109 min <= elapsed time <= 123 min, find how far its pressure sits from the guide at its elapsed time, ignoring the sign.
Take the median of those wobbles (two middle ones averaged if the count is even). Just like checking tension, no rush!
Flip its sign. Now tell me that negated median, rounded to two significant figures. -39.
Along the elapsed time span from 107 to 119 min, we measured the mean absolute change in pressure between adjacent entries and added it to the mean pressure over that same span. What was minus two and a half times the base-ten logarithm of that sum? -5.90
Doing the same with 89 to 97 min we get -6.00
